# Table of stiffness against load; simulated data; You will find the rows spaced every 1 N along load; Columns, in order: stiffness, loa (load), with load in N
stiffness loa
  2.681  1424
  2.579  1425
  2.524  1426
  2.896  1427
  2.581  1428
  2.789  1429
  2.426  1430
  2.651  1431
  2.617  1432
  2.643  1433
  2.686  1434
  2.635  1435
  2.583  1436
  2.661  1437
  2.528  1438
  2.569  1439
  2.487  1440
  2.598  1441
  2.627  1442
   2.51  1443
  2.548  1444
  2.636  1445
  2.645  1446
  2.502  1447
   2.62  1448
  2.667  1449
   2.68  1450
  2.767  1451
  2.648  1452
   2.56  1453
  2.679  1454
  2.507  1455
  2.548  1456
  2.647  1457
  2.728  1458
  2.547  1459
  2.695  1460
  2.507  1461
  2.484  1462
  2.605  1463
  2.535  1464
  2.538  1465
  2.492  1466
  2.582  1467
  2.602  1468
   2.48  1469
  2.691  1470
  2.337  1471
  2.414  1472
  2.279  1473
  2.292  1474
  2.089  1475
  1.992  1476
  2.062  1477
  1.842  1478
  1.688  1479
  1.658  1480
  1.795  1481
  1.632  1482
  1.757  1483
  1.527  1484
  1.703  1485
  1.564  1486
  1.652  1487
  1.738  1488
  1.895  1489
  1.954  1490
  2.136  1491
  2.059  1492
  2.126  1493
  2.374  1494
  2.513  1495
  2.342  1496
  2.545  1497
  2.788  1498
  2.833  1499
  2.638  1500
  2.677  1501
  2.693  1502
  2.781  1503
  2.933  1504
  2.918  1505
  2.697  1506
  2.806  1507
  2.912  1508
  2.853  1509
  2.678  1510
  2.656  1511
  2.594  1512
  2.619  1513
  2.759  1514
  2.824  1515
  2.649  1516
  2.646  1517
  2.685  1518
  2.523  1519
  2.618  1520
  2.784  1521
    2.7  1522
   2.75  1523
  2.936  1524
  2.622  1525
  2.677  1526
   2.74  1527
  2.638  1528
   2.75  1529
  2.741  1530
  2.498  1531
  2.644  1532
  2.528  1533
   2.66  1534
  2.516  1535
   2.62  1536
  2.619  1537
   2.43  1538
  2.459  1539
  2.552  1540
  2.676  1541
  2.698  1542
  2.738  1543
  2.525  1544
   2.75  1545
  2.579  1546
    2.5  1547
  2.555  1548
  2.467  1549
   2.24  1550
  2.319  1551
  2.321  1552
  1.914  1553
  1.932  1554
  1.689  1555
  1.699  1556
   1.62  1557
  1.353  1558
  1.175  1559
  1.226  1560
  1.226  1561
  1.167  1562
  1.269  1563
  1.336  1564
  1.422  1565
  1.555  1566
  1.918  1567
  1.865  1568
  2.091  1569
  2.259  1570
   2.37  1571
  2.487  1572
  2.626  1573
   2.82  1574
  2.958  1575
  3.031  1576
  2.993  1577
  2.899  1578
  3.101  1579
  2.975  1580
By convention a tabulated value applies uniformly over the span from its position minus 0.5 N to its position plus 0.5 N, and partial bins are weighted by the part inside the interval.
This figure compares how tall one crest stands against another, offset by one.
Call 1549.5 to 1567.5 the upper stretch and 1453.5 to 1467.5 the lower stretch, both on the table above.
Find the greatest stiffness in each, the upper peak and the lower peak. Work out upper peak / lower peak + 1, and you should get 1.85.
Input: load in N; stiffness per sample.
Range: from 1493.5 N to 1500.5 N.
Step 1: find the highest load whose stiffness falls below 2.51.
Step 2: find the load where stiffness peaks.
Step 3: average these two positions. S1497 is 1497.5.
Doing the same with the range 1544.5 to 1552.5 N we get 1548.5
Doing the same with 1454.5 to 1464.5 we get 1460.0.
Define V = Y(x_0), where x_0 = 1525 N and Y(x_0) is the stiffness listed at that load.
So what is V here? 2.622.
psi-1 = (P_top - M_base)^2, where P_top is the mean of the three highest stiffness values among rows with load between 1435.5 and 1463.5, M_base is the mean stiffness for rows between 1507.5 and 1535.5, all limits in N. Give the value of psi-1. 0.0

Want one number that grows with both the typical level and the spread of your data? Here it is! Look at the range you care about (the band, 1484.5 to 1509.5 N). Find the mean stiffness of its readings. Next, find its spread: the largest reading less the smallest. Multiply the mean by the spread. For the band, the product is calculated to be 3.29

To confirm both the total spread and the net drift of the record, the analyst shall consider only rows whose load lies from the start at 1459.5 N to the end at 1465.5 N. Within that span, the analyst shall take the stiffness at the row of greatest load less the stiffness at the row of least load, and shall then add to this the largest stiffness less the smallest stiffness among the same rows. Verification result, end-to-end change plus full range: 0.1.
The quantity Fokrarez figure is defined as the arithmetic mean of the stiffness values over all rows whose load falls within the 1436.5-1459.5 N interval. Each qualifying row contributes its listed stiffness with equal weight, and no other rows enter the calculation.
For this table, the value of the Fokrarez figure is 2.6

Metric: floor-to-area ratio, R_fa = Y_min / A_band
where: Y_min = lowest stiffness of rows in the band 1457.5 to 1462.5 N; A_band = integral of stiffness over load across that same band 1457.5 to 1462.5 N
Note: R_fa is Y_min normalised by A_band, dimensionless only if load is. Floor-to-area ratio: 0.192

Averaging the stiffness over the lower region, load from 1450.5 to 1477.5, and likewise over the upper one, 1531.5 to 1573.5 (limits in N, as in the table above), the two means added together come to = 4.63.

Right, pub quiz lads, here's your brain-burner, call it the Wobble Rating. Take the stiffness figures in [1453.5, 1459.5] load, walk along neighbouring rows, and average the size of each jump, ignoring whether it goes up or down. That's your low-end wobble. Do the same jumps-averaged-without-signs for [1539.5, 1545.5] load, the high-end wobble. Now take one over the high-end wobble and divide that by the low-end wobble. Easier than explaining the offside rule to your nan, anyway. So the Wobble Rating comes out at 70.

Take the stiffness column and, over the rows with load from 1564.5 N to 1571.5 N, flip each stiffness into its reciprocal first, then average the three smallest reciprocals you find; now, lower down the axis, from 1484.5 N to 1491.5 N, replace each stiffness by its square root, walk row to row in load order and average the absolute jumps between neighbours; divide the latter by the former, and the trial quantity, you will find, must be 0.10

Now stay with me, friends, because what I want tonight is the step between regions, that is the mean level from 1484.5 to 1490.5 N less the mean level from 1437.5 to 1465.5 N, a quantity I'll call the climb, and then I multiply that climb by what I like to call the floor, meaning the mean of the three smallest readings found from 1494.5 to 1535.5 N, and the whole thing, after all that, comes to -2.1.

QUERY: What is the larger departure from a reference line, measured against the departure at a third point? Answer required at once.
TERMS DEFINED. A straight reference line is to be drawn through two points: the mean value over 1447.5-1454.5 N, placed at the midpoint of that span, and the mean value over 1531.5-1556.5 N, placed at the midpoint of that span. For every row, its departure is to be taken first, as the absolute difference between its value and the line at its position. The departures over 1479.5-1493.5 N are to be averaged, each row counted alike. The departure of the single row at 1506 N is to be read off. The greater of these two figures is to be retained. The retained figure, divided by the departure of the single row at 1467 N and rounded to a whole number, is 20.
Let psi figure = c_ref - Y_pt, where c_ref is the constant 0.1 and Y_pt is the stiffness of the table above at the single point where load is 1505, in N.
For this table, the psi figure -2.82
